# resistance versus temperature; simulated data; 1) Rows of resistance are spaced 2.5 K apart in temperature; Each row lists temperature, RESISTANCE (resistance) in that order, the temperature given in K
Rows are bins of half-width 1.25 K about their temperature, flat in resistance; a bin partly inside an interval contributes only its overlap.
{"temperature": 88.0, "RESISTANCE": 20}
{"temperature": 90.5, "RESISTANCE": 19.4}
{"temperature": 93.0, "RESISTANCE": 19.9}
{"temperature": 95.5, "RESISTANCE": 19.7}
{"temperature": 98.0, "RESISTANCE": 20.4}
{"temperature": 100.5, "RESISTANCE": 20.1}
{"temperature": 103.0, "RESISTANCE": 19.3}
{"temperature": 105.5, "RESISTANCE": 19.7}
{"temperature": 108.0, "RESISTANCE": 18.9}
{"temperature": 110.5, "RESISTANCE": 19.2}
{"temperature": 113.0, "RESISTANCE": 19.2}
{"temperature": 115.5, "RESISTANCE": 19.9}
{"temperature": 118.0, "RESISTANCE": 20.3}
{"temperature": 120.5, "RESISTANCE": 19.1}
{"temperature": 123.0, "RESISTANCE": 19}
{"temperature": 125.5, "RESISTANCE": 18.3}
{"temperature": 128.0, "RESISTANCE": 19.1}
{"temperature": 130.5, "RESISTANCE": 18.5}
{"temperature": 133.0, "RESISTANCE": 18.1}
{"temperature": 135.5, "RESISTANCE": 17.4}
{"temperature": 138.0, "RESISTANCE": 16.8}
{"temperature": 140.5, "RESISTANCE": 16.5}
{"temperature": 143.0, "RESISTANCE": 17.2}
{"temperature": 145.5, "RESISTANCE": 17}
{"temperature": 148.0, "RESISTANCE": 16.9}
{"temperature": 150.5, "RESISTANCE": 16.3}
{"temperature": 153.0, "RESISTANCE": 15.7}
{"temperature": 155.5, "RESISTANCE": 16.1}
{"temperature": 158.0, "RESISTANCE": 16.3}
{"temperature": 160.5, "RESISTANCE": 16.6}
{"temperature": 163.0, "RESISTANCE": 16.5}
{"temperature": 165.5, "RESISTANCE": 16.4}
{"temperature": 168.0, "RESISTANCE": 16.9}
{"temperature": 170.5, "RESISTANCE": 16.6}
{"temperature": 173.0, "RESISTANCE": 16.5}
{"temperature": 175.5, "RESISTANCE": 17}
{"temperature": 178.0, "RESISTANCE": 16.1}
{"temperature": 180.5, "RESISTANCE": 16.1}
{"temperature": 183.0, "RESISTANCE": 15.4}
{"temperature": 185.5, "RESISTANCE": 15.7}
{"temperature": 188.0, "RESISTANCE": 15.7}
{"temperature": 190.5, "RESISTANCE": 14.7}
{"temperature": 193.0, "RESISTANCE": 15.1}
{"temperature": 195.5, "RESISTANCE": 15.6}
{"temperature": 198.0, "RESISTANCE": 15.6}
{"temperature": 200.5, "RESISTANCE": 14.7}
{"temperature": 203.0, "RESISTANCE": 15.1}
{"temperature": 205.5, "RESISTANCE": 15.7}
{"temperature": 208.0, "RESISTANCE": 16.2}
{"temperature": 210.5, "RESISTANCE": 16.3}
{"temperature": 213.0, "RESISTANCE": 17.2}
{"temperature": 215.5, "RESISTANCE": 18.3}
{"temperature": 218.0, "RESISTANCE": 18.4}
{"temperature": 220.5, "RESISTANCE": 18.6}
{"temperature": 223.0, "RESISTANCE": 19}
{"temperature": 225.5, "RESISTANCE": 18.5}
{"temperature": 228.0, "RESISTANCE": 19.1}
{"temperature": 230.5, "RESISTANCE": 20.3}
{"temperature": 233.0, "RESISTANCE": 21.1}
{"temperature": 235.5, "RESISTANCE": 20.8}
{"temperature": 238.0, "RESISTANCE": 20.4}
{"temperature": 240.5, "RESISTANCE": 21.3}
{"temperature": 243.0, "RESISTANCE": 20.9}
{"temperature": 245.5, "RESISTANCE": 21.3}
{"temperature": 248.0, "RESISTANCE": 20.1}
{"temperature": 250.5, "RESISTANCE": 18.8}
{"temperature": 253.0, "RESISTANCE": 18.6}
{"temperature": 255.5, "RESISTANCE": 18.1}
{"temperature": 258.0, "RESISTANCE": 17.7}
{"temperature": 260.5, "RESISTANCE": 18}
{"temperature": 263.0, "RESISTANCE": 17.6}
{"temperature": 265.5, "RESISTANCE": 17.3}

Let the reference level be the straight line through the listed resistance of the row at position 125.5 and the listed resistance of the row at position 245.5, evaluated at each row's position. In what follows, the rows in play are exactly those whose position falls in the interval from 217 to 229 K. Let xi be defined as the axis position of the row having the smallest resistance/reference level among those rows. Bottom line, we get 225.5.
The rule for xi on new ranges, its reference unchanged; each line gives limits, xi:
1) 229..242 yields 238.0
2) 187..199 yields 190.5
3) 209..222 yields 210.5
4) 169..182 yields 180.5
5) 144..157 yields 153.0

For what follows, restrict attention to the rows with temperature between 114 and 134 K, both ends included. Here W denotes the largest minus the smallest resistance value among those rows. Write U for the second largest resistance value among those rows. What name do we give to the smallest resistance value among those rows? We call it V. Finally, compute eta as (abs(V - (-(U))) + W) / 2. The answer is 20.1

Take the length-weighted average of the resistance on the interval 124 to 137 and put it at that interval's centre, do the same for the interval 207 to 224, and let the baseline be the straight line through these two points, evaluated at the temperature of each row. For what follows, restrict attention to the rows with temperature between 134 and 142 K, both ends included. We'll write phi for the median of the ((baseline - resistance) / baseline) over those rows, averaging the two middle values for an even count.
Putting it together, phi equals 0.078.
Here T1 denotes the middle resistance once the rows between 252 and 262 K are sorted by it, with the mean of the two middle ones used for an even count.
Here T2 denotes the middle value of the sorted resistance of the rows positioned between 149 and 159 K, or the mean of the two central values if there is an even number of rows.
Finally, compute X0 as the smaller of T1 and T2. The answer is 16.2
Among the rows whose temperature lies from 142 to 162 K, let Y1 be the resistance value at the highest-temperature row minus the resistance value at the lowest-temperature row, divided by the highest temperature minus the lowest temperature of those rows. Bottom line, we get -0.03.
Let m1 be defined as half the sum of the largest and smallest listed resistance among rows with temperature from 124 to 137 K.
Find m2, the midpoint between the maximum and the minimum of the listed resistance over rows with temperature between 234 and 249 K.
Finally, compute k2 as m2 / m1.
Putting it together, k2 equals 1.1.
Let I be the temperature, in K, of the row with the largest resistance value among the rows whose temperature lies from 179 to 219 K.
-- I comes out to 218.0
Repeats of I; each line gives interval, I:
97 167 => 98.0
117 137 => 118.0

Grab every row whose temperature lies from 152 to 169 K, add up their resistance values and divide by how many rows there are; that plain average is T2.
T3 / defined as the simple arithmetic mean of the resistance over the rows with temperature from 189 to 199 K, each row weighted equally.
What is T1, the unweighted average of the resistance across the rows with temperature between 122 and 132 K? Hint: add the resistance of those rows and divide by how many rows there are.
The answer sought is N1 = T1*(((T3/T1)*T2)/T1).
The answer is 13.3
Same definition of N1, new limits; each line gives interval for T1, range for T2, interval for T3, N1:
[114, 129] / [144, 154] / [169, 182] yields 14.1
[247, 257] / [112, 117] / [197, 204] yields 15.7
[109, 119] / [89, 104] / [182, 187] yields 15.7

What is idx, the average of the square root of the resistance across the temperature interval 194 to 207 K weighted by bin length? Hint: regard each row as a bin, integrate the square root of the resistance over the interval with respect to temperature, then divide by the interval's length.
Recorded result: 3.92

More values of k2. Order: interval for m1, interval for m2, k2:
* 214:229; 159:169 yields 0.9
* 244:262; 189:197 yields 0.8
